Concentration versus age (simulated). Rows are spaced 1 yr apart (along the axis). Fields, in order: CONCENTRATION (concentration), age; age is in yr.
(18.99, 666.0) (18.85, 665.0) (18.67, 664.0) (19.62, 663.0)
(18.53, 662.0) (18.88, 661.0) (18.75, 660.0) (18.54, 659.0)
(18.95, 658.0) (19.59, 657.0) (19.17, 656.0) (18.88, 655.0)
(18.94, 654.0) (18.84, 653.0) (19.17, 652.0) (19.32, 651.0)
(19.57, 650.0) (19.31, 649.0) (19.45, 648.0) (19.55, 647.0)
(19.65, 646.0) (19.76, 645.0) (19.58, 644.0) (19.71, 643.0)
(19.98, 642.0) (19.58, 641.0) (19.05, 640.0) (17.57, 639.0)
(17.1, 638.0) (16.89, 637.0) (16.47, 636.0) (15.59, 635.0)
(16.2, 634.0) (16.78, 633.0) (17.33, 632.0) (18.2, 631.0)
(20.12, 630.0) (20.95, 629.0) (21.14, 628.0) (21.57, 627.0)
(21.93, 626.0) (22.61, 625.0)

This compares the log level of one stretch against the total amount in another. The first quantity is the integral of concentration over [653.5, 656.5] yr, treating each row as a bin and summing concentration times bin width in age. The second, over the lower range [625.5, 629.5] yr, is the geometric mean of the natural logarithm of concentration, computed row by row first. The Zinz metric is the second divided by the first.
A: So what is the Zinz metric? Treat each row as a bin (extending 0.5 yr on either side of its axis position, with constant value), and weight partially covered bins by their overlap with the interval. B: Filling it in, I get 0.054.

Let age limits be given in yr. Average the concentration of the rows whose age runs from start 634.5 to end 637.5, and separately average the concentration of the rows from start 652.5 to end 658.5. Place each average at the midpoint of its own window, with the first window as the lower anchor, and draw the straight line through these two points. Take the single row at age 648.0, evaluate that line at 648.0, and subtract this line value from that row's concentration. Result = 1.44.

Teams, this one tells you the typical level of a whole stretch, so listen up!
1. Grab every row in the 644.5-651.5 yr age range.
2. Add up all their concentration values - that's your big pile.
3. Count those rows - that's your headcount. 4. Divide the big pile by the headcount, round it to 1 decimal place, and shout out 19.5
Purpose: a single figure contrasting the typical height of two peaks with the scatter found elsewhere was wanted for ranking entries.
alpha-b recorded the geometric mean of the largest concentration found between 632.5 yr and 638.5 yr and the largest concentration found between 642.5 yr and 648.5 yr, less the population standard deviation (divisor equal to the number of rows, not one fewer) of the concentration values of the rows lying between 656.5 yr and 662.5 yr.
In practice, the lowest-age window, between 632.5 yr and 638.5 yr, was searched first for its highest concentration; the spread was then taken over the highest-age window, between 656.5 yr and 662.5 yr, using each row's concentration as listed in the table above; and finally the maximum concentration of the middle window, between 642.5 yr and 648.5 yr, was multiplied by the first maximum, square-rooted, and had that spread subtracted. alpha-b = 18.0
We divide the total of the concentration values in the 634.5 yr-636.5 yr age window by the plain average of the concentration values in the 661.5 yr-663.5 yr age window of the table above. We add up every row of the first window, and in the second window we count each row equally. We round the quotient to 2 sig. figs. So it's 1.7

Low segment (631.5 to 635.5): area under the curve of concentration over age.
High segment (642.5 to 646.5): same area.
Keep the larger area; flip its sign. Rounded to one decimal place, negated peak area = -78.7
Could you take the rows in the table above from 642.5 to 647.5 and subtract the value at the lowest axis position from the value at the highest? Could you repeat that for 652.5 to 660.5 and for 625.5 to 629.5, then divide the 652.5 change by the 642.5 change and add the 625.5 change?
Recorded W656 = -0.4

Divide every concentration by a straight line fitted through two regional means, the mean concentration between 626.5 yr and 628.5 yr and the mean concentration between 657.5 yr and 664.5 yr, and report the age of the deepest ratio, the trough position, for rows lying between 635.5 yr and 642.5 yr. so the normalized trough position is 636.0 yr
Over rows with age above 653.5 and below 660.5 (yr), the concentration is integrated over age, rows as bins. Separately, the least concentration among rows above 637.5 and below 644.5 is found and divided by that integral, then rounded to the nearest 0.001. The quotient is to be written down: 0.129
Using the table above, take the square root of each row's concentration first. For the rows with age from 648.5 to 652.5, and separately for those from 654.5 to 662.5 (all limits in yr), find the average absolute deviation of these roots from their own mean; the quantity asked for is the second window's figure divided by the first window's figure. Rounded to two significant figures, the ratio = 2.2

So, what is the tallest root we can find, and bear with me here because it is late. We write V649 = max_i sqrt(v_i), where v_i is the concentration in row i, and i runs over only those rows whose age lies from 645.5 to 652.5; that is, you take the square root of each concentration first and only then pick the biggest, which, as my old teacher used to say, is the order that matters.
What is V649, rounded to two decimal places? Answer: 4.43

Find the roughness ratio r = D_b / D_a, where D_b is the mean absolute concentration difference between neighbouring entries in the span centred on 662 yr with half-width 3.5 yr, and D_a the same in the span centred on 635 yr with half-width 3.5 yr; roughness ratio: 0.90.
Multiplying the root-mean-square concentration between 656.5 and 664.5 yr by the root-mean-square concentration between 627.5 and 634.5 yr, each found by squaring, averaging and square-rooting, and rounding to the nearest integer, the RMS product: 356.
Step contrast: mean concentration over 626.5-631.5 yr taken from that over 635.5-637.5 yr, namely -3.7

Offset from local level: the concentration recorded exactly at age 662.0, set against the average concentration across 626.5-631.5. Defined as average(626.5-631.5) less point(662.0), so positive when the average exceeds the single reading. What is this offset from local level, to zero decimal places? 2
